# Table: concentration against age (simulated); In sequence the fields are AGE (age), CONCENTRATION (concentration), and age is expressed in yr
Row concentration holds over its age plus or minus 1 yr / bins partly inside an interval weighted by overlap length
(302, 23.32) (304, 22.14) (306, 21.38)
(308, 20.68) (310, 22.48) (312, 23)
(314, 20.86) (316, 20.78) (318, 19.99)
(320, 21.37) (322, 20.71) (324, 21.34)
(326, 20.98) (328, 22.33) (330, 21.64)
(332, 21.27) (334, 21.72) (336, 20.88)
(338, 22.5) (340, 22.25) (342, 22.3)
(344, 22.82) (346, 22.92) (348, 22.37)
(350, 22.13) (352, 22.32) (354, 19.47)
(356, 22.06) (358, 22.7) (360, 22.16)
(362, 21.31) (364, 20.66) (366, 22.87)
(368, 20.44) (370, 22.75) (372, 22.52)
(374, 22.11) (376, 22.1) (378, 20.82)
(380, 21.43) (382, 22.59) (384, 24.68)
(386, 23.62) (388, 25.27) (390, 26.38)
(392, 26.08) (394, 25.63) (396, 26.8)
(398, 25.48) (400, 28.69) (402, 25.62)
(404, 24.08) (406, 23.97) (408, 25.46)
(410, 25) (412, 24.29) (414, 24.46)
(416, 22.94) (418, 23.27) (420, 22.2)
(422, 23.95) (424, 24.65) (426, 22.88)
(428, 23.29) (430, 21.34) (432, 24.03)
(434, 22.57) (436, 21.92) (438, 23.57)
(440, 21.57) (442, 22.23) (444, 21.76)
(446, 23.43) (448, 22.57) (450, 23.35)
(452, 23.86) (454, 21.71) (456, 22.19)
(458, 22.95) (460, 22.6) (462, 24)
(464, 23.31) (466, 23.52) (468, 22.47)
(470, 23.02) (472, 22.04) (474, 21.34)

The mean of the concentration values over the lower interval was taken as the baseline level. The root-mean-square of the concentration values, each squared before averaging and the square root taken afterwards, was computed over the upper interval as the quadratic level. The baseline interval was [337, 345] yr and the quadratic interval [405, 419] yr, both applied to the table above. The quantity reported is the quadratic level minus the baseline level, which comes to 1.7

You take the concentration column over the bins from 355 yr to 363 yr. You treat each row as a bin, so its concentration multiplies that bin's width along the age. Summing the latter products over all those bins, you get 176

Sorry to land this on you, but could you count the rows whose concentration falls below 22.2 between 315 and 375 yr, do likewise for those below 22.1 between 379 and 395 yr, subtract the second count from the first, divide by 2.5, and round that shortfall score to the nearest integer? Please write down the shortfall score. 7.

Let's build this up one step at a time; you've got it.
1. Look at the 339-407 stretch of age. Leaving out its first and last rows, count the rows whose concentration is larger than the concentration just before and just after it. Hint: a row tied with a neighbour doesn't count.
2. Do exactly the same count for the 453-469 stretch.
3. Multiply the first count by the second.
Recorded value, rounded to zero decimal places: 27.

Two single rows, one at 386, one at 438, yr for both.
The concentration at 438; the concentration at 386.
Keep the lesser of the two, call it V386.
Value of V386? 23.6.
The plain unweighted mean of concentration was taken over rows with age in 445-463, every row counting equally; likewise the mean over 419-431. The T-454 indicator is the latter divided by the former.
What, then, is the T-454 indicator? 1.00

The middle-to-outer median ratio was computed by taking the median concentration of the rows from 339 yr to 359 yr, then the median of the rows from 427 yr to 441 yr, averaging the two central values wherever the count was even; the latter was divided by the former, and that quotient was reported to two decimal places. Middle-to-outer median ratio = 1.01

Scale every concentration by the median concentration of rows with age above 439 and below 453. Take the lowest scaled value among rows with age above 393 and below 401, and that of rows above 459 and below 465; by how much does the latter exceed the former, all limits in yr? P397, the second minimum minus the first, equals -0.13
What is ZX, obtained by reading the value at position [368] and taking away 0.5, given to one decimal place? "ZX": 19.9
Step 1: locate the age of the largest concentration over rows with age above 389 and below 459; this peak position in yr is 400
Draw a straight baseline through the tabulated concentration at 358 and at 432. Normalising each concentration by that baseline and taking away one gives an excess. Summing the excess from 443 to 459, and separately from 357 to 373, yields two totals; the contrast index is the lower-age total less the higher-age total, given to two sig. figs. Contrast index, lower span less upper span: 0.22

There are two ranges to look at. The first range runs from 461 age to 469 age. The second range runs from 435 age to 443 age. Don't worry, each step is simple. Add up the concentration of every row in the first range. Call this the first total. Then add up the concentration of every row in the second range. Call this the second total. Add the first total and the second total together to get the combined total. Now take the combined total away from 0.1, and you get -182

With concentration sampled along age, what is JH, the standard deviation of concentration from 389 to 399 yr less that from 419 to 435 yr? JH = -0.5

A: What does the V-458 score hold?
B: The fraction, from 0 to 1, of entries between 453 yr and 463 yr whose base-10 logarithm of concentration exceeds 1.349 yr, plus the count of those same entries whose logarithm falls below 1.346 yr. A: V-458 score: 1.60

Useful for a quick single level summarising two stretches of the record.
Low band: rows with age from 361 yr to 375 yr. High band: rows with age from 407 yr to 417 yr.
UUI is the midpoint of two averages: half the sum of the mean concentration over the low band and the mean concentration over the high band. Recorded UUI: 23.1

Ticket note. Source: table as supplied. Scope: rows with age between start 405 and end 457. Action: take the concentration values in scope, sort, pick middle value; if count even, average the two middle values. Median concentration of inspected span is 23.3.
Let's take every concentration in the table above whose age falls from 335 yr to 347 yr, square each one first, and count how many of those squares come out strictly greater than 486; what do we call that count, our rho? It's 5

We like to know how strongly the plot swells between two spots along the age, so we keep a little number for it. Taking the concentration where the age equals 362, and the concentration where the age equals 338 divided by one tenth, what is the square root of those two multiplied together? 69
